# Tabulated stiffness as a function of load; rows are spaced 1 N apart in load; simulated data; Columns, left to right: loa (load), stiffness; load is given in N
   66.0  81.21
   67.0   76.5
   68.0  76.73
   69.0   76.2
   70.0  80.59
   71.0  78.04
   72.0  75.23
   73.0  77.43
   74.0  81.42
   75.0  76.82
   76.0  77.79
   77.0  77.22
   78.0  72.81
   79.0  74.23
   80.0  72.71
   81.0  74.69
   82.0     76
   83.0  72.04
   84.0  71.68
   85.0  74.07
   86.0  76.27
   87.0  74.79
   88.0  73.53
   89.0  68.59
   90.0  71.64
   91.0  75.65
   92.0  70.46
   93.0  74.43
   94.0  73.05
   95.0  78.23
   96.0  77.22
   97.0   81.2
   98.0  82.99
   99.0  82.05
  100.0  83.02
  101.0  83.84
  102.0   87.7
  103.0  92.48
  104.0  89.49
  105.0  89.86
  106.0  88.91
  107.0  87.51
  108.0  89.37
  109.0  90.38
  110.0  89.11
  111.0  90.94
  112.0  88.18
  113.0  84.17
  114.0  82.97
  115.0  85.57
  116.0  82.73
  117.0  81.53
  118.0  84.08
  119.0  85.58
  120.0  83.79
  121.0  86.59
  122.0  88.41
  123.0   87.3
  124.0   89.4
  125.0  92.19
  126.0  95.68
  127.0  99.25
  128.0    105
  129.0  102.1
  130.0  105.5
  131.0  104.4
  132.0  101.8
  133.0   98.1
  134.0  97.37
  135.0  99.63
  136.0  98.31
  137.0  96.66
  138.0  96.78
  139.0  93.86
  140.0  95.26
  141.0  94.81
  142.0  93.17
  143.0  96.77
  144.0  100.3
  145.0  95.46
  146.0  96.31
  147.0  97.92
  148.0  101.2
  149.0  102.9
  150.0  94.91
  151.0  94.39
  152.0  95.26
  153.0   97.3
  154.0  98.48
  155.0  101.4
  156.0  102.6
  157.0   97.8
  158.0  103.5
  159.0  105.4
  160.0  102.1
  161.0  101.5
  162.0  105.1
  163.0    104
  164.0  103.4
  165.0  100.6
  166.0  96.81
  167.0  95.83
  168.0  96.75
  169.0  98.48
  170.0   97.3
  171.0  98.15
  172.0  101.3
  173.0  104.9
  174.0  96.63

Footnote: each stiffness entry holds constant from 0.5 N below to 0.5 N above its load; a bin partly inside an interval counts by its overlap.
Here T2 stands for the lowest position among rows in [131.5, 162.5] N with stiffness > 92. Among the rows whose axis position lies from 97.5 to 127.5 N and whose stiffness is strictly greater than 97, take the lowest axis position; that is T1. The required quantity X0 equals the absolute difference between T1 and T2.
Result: 5 N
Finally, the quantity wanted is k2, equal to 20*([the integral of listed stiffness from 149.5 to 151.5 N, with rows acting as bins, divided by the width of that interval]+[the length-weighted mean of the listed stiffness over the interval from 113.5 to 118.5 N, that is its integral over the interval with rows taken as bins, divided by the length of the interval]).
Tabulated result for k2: 3561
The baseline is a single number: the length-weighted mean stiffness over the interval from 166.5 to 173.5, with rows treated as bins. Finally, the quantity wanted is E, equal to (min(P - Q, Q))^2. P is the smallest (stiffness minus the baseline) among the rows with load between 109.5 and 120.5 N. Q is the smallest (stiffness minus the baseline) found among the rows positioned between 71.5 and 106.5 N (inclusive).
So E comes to 922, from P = -17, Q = -30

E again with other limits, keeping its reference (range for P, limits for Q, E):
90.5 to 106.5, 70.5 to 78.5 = 684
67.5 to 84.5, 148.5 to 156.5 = 516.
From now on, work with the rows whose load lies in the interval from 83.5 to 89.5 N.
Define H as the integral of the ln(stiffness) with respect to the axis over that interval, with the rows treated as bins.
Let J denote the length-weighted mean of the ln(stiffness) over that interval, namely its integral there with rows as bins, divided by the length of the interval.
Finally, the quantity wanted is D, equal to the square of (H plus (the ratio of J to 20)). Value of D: 674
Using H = 25.8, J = 4.29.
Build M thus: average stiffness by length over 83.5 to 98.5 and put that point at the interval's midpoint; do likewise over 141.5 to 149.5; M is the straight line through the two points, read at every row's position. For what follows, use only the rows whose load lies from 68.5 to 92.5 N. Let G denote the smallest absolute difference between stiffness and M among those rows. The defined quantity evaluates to 0.12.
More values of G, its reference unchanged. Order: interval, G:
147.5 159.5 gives 0.15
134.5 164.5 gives 0.11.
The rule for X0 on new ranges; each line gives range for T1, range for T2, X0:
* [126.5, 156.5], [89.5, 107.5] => 24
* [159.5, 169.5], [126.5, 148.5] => 33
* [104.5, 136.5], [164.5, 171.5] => 38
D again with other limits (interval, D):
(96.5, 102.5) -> 716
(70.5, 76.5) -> 694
